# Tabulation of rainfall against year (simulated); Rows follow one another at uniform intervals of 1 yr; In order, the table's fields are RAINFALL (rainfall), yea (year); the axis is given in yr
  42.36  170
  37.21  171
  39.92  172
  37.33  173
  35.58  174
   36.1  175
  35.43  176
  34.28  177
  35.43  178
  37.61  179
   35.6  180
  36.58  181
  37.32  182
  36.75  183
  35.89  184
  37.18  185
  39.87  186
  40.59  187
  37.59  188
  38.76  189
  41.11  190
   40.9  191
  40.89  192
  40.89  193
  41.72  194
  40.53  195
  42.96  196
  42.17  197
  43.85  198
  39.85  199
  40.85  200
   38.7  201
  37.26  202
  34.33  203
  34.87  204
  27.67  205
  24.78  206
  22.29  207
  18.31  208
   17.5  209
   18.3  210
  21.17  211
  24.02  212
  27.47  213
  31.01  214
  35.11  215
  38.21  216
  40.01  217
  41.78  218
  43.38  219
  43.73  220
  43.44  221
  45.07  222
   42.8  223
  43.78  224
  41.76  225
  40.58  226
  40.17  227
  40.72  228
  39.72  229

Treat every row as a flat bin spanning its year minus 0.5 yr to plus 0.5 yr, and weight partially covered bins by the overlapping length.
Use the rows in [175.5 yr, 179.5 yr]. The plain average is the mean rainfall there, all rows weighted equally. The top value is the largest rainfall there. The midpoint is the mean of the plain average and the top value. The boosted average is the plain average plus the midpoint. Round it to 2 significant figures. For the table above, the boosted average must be 72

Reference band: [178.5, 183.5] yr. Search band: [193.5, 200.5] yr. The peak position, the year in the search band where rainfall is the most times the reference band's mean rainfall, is 198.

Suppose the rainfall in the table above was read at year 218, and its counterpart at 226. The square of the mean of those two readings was 1696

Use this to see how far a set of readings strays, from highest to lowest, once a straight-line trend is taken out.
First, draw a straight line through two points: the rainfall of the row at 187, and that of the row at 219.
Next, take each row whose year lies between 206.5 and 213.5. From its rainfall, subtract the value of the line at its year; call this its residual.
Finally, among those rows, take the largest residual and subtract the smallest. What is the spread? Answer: 10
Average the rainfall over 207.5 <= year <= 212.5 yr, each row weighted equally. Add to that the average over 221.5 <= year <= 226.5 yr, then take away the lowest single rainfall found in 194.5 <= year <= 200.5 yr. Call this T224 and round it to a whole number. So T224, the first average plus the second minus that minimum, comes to 23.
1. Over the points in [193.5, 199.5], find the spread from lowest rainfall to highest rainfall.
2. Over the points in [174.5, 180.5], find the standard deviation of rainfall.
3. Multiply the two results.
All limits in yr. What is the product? 4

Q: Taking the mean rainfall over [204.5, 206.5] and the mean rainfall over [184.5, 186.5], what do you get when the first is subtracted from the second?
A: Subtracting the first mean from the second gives 12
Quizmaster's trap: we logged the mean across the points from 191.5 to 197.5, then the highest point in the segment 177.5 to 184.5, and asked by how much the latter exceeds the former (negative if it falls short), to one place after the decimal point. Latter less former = -3.9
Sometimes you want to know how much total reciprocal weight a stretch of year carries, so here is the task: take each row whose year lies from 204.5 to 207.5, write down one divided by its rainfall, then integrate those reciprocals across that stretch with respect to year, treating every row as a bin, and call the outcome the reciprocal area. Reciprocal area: 0.121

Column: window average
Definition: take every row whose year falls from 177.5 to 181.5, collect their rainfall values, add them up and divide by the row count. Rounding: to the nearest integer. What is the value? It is 36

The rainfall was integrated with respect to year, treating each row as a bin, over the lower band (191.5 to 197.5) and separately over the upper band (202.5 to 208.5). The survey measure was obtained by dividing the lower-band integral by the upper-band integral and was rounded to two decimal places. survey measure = 1.54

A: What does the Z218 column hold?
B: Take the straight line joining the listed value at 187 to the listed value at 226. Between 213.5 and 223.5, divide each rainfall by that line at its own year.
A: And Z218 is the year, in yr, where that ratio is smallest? 214 yr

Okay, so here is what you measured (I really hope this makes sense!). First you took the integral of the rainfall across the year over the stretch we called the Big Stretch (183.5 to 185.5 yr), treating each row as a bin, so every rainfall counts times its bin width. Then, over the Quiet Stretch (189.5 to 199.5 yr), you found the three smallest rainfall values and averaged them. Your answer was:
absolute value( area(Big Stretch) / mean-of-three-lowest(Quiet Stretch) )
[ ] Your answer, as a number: 2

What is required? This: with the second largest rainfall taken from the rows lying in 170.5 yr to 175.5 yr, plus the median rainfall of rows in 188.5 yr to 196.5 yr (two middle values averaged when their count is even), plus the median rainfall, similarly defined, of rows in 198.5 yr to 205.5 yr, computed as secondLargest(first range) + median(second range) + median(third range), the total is 115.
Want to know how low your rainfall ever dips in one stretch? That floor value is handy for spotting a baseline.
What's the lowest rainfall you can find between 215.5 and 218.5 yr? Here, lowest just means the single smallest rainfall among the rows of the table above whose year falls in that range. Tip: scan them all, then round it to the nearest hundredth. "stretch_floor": 38.21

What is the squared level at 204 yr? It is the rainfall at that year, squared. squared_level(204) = 1216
